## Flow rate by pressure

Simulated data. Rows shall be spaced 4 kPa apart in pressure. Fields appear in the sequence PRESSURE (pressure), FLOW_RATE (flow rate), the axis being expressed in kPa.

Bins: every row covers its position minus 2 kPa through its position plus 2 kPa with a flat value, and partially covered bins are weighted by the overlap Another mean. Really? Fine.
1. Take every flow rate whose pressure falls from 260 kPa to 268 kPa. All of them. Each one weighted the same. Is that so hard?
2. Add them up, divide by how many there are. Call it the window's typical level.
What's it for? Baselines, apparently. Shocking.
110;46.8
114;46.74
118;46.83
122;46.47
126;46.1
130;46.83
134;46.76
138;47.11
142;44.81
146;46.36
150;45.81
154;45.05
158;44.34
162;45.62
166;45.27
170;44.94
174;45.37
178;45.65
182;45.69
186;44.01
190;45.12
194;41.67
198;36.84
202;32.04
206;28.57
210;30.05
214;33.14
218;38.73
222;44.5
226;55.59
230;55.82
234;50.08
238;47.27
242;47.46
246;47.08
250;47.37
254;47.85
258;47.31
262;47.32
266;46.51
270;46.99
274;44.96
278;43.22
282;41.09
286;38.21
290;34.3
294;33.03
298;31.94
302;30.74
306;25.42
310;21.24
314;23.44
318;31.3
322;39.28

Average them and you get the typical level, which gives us 46.9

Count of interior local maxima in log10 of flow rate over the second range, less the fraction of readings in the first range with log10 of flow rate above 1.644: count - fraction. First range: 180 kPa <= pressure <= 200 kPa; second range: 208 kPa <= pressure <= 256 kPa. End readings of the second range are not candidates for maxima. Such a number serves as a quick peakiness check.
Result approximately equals 1.6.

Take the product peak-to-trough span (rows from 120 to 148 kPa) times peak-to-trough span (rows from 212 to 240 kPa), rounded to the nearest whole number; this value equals 52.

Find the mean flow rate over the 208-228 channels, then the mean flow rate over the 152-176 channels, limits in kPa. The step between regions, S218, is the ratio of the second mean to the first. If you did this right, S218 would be 1.1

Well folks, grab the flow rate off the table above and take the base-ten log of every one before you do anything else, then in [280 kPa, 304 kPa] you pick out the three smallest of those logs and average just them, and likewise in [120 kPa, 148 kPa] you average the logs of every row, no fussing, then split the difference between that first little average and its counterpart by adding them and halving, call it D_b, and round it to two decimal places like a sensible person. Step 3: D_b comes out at 1.58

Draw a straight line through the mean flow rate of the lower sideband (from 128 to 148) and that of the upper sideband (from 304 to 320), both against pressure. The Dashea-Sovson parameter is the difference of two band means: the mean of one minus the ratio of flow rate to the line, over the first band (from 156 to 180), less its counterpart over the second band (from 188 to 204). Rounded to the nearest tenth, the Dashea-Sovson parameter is -0.1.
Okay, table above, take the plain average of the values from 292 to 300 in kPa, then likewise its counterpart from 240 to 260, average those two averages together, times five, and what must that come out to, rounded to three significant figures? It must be 200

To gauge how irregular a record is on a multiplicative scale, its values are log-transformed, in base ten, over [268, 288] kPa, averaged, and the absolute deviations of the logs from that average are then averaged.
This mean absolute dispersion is 0.027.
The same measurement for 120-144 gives 0.006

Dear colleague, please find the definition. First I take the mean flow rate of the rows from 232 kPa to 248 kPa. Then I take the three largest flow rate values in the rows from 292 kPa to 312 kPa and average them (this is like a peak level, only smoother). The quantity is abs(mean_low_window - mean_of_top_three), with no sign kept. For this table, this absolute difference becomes 16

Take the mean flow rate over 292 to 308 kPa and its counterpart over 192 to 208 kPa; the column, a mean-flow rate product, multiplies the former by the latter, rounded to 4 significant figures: 1053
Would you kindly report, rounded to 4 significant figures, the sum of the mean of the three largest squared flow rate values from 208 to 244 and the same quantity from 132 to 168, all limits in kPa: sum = 5090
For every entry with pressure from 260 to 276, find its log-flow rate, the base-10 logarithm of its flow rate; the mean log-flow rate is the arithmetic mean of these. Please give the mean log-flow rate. 1.67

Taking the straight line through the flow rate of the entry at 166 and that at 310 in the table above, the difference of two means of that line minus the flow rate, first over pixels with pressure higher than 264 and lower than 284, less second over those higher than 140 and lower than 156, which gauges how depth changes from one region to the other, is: -20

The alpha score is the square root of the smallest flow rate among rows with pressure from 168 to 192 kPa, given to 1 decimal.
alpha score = 6.6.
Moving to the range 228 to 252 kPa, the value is 6.9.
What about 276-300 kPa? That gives 5.7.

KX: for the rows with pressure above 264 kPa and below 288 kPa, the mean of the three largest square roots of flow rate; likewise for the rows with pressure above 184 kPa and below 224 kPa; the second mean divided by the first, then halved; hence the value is 0.491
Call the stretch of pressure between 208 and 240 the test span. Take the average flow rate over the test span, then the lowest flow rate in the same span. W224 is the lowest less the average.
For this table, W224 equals -14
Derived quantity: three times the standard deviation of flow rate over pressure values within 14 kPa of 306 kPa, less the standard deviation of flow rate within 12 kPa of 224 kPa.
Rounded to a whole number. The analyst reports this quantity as 5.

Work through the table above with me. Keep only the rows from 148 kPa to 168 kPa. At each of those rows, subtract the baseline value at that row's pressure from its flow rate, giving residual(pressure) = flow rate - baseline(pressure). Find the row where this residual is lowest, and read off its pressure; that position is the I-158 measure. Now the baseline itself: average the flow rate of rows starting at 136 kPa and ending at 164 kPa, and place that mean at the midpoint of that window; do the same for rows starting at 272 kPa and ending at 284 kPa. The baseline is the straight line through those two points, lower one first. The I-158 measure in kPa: 158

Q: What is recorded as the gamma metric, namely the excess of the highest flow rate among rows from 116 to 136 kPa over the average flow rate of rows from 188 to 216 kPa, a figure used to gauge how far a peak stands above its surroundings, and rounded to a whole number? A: 11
